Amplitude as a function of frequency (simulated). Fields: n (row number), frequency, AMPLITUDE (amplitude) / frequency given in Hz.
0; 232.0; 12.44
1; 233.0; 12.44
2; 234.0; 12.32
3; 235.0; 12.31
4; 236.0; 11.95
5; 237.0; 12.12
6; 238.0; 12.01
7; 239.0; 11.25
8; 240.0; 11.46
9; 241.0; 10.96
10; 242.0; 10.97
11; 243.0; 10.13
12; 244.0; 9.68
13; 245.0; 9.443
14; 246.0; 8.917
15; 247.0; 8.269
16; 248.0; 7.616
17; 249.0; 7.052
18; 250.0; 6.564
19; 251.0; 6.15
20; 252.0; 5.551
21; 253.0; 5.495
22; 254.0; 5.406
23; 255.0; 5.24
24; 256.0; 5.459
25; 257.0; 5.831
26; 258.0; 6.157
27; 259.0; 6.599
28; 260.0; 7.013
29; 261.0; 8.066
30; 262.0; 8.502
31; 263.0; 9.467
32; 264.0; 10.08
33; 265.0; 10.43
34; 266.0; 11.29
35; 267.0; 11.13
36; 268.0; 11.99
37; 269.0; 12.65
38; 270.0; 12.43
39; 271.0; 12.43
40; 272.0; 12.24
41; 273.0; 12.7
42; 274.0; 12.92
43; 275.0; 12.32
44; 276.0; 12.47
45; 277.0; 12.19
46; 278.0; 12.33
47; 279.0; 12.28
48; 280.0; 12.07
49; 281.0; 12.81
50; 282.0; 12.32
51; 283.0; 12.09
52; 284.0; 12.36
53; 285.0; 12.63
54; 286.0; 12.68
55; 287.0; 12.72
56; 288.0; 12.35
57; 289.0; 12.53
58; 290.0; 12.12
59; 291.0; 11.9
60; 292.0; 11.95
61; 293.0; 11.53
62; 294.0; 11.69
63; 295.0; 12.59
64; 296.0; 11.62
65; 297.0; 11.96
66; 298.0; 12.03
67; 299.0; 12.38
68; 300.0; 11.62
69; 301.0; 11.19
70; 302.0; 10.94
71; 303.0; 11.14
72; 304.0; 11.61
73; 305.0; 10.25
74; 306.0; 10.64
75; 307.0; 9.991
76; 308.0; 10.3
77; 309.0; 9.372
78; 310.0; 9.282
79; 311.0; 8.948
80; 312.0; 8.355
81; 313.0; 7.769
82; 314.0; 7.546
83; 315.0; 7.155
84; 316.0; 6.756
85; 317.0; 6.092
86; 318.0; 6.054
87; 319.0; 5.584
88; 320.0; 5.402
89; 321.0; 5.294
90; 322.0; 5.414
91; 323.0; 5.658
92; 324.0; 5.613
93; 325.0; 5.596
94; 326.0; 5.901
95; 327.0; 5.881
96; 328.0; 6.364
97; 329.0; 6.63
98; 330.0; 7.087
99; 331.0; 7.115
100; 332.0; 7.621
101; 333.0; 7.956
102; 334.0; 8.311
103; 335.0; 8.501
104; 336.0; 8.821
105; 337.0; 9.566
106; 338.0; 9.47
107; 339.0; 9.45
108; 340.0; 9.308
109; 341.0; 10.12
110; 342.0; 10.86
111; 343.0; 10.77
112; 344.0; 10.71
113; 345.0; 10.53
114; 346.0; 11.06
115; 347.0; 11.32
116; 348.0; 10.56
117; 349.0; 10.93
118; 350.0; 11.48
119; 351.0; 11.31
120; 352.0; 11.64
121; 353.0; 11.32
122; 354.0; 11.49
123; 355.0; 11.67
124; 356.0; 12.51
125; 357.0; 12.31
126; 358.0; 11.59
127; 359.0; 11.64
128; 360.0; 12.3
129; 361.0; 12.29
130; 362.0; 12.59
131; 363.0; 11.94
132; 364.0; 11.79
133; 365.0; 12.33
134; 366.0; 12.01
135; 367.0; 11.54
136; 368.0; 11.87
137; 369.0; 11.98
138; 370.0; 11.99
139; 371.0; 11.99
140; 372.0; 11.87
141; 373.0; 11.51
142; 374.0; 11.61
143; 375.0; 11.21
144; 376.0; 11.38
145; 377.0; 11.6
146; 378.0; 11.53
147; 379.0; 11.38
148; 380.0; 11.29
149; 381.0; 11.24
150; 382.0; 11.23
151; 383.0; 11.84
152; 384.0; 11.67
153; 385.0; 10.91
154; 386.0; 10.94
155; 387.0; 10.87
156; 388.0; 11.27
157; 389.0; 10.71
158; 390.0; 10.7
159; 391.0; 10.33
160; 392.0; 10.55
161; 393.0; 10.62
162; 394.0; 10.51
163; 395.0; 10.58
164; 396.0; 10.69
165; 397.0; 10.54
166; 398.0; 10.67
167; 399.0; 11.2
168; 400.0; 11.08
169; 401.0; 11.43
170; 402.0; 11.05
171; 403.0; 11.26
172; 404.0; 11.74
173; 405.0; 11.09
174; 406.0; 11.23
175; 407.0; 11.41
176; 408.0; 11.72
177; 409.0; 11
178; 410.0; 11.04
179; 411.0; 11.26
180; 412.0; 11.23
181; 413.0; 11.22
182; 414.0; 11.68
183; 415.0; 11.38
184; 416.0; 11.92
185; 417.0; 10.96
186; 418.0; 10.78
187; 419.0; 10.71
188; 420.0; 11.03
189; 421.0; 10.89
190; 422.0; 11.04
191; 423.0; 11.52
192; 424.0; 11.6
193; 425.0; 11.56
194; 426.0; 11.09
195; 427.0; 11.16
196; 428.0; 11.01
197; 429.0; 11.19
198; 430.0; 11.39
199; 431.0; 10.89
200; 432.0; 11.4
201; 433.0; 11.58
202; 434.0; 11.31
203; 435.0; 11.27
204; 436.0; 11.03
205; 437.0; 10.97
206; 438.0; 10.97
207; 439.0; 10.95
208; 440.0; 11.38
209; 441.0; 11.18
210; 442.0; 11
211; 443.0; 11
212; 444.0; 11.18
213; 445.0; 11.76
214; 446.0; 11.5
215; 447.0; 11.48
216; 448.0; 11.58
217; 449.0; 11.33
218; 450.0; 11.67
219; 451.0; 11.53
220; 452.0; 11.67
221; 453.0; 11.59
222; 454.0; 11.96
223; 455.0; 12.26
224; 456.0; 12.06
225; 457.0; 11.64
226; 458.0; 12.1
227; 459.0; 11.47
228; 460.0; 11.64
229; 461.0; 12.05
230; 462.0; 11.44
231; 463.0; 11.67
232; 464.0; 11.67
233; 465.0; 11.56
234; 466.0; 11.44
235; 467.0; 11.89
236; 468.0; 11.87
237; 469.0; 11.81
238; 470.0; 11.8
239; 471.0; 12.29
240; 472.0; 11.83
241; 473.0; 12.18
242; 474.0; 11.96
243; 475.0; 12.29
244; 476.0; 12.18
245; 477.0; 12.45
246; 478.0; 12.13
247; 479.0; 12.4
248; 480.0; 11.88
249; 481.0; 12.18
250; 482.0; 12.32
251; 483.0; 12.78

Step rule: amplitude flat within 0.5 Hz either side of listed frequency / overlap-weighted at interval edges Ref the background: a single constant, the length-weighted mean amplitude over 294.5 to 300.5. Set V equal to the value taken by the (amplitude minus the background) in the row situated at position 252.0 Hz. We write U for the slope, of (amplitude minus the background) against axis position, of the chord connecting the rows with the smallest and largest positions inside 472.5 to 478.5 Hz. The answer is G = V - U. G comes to -6.5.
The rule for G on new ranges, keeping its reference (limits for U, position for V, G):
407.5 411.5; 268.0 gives 0.1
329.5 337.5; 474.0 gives -0.4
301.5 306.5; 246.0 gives -3.0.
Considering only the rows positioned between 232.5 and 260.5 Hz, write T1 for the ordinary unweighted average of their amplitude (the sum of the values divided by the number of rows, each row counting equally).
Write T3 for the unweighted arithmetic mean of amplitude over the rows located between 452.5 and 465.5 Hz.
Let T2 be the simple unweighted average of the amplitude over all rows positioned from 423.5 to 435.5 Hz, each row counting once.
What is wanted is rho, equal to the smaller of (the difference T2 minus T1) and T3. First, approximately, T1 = 8.7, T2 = 11.3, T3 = 11.8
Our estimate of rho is 2.6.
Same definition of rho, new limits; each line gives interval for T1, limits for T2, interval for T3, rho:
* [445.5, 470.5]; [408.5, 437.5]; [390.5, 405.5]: -0.5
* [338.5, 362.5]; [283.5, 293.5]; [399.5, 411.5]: 1.0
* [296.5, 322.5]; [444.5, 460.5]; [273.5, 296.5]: 2.7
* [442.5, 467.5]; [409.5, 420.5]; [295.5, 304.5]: -0.4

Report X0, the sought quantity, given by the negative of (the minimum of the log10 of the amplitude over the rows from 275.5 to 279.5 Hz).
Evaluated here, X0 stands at -1.09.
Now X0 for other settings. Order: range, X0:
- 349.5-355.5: -1.05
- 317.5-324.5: -0.72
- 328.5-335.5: -0.82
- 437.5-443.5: -1.04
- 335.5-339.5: -0.95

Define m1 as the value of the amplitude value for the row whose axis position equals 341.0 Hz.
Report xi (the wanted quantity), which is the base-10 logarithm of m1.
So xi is 1.01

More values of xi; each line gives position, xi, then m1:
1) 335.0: 0.93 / 8.501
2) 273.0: 1.10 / 12.7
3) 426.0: 1.04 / 11.09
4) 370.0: 1.08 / 11.99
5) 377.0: 1.06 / 11.6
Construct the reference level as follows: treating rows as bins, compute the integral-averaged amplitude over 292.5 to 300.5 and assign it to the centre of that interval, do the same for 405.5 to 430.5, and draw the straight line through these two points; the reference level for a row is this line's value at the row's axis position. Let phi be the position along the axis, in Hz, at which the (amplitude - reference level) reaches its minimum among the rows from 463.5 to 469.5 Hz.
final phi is 466.0 Hz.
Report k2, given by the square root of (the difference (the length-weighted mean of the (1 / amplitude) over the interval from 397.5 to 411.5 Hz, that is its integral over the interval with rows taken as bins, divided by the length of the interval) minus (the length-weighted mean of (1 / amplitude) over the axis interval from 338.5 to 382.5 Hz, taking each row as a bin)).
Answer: 0.036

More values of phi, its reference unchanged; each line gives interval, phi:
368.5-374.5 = 373.0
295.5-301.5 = 301.0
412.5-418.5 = 418.0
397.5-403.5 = 398.0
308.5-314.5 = 314.0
